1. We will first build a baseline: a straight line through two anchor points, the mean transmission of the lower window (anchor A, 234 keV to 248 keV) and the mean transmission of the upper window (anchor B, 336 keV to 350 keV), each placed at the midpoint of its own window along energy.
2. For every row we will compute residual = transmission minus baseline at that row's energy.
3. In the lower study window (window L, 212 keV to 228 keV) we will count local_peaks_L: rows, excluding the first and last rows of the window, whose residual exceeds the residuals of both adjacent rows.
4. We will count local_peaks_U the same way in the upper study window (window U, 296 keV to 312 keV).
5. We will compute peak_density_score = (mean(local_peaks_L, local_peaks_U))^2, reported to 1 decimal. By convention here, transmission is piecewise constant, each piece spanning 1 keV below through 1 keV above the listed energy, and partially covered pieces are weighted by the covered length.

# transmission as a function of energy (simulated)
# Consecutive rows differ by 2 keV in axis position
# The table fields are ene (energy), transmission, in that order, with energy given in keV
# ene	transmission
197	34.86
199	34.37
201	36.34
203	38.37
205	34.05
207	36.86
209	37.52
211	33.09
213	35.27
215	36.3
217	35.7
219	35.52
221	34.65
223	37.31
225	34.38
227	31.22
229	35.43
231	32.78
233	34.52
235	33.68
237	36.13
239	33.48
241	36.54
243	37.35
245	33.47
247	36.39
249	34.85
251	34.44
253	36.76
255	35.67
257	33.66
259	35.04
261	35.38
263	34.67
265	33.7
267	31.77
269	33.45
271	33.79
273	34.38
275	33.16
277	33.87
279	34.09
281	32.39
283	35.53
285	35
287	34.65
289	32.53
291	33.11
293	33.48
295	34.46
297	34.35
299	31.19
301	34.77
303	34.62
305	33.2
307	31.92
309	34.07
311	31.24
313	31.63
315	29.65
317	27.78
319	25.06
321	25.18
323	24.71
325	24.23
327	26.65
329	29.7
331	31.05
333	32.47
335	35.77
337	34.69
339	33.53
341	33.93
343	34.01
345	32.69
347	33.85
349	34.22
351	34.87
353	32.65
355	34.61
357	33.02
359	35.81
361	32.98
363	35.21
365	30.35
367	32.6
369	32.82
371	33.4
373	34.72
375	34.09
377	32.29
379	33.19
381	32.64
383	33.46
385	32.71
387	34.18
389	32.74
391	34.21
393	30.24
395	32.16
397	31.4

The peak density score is 4.0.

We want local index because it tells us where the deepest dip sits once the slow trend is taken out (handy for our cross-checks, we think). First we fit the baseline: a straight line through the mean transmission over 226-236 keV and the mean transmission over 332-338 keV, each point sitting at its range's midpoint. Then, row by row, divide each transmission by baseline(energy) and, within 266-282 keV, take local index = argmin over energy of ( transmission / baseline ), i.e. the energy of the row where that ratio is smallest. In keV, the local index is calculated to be 267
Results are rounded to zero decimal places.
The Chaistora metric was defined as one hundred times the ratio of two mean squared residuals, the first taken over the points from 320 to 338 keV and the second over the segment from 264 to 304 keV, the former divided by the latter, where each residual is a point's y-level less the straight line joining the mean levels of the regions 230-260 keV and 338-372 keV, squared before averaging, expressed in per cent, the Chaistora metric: 2083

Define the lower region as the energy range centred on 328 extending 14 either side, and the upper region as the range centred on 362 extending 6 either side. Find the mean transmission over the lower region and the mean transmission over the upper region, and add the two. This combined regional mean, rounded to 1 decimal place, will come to 62.9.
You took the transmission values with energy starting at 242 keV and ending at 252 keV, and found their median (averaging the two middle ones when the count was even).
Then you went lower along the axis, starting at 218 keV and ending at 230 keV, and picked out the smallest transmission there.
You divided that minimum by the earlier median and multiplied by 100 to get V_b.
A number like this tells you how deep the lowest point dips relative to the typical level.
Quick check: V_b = 90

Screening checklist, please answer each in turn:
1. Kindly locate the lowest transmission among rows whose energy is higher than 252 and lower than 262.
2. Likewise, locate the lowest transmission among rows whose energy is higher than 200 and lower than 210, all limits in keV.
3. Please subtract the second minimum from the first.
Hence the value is -0.4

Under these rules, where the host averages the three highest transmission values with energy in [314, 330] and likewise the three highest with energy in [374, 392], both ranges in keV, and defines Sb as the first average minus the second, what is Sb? -5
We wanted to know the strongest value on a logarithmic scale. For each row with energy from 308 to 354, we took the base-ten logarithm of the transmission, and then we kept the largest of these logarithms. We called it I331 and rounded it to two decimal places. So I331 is 1.55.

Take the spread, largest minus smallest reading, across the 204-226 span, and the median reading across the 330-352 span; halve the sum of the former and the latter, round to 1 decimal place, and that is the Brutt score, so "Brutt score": 19.2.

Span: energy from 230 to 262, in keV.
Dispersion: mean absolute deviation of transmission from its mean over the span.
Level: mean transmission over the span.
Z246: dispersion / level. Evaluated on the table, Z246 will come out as 0.033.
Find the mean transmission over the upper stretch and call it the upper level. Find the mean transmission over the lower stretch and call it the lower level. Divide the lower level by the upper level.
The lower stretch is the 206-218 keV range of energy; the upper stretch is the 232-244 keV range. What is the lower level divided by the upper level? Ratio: 1.01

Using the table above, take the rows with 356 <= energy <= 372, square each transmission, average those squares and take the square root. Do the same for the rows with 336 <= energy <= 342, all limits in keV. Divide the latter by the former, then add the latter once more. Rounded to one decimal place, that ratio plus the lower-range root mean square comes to 35.1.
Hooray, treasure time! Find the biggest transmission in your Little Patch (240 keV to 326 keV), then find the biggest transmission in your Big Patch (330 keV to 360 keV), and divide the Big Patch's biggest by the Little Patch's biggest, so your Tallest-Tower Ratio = 0.96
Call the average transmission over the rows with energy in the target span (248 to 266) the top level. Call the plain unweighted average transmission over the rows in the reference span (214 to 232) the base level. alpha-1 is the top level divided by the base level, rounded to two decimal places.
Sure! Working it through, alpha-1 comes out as 1.00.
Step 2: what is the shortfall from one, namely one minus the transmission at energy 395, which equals -31.2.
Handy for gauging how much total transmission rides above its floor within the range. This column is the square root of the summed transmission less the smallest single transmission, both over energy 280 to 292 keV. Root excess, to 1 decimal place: 13.1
